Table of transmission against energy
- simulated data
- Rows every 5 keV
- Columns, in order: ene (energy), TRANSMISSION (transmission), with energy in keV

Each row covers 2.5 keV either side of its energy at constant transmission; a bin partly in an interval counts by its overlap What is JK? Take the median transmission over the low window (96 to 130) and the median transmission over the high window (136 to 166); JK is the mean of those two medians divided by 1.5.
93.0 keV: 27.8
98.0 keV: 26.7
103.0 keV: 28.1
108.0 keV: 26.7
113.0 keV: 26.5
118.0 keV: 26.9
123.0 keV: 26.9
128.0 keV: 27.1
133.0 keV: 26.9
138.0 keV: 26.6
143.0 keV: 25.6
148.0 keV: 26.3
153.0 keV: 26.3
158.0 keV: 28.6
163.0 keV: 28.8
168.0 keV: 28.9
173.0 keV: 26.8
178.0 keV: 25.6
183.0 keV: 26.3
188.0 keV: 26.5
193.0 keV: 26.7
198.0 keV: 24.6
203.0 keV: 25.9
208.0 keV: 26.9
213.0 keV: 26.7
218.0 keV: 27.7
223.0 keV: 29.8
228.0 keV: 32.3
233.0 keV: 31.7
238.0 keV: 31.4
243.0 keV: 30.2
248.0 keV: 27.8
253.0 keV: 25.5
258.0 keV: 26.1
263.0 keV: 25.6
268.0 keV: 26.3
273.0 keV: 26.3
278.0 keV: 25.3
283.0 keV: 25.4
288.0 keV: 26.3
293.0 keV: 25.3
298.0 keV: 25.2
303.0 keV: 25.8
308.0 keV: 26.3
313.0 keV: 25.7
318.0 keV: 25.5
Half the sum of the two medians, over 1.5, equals 17.8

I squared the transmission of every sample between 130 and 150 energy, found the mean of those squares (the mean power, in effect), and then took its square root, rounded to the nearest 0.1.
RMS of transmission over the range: 26.4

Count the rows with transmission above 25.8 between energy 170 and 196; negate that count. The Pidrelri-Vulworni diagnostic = -4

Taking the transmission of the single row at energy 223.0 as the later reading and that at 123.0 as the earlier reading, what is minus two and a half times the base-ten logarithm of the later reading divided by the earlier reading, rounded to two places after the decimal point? -0.11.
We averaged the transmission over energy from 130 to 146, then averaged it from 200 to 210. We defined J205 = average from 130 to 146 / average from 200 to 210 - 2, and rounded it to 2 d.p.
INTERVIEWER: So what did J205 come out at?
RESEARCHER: -1.00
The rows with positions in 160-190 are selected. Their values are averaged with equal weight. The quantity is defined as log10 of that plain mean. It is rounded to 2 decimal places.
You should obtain 1.43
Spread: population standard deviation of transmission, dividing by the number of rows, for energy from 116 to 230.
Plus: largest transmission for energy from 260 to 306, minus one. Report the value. 26.9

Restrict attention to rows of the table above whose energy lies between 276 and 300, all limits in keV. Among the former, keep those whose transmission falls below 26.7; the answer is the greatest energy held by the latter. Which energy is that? 298.0 keV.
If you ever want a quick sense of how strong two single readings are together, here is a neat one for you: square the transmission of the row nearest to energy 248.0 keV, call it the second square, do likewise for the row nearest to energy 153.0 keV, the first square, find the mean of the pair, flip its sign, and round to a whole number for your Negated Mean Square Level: -732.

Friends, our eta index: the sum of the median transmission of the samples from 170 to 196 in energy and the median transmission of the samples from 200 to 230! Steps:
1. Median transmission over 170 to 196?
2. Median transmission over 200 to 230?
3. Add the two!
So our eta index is 53.8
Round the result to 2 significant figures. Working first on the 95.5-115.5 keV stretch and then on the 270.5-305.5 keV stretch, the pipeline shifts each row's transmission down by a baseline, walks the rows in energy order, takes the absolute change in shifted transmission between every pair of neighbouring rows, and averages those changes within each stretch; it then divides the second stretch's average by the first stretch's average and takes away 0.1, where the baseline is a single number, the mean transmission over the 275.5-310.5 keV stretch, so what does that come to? 0.52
